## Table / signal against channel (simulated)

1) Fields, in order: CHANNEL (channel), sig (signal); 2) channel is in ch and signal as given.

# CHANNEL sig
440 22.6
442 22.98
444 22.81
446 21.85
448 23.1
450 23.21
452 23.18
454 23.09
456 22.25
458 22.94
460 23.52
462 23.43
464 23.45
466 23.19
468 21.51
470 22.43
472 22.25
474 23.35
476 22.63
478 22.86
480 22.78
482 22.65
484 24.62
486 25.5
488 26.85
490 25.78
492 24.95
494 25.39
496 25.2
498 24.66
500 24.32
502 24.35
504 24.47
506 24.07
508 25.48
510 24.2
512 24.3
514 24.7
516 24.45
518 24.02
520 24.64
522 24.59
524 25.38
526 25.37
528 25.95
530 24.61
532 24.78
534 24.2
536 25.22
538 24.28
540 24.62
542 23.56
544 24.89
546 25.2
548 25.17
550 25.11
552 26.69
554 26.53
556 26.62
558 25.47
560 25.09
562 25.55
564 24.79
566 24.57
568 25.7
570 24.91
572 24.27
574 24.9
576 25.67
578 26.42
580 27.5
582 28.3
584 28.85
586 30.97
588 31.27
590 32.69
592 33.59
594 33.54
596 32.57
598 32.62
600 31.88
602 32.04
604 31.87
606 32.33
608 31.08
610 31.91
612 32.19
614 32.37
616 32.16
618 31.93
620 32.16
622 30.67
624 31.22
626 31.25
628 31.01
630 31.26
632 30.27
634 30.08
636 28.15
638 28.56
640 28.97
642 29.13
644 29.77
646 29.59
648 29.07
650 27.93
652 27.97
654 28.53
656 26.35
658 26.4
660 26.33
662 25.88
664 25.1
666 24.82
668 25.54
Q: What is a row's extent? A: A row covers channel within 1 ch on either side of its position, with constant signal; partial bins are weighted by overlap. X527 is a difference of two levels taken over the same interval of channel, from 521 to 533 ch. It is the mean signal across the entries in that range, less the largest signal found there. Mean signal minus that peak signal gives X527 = -0.8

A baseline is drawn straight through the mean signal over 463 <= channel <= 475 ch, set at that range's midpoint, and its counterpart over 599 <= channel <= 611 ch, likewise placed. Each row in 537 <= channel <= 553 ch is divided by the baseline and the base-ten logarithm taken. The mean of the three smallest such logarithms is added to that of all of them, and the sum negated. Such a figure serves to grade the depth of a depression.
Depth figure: 0.10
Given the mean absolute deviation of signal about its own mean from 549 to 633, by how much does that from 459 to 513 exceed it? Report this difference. -1.9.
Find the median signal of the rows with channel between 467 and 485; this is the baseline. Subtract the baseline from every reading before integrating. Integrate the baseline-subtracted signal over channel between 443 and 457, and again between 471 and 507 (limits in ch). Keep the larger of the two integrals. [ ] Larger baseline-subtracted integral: 58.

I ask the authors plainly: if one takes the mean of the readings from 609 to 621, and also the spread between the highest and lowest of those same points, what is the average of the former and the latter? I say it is 16.3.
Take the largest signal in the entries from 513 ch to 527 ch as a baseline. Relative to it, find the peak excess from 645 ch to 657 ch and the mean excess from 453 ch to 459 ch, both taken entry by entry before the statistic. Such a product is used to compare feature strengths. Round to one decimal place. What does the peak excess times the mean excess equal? -11.0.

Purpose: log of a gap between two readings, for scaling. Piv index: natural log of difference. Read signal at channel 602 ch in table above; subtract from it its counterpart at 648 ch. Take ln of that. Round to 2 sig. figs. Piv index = 1.1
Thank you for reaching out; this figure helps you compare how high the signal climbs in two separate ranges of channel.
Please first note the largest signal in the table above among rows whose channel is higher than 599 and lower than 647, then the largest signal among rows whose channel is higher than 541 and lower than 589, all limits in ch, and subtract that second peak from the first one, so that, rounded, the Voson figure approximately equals 1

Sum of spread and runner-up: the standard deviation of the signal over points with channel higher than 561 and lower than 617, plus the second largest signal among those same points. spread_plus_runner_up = 37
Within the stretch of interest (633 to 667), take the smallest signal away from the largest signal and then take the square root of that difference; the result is 2.3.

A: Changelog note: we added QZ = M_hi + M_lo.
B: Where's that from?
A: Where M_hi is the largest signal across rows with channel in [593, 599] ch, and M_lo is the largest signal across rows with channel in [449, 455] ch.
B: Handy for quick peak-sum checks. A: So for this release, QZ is 57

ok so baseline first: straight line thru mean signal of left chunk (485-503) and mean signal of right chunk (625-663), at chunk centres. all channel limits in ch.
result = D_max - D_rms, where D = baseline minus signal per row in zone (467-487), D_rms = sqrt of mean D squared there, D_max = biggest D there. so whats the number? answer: 1.1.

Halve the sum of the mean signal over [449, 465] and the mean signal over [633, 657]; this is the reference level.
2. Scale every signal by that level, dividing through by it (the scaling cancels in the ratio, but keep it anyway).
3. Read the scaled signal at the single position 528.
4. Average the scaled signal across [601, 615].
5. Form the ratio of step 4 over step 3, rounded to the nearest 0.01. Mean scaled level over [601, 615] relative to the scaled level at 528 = 1.23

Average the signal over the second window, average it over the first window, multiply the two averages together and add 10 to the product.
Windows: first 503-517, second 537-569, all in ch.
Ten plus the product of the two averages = 629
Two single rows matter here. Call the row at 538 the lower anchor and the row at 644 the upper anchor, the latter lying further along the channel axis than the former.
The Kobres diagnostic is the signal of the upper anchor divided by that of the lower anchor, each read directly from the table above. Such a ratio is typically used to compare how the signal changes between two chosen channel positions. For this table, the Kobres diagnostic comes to 1.23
